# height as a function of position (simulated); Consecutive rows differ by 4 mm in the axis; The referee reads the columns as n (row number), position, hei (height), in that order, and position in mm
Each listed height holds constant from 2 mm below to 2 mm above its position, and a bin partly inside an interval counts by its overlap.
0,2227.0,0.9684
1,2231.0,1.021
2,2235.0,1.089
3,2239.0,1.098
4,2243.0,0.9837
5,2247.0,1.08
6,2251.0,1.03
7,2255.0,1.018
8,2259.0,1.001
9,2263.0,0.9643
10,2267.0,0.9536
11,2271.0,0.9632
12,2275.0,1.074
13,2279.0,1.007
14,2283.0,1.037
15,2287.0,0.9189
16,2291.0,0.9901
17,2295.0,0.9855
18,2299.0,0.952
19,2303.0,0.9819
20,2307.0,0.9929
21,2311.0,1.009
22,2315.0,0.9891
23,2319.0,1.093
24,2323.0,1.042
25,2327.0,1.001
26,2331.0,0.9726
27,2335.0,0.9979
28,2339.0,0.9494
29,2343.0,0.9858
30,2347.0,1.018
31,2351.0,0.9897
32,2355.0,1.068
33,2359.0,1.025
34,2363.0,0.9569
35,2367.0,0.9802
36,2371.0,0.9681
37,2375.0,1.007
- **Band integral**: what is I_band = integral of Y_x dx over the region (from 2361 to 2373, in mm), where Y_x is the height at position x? 11.6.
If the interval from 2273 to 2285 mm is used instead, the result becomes 12.5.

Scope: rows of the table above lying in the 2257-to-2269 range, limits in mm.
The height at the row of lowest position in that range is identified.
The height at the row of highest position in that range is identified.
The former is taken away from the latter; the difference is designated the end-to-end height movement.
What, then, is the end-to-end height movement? -0.047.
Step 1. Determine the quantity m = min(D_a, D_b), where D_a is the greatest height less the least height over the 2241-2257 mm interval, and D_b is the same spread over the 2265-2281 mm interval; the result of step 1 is 0.096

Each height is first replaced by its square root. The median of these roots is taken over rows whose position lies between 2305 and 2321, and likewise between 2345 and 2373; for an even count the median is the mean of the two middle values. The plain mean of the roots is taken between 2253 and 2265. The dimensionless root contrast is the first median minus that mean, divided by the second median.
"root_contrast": 0.00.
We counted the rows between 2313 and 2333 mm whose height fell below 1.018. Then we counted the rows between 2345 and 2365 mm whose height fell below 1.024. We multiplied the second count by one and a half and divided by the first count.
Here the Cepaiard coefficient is 1.5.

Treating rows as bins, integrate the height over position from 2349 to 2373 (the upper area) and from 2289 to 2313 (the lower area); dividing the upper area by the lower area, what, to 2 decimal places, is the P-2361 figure 1.01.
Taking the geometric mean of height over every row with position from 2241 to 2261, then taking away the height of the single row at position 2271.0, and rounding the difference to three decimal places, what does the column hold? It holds 0.059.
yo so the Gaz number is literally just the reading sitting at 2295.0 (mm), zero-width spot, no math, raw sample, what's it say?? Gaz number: 0.9855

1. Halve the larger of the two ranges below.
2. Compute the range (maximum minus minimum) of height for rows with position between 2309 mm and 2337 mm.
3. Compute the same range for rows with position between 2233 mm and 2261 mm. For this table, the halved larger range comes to 0.0602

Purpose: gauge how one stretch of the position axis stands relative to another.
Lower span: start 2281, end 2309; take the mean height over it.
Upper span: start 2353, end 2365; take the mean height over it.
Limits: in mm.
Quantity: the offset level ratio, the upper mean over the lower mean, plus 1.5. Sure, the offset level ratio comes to 2.54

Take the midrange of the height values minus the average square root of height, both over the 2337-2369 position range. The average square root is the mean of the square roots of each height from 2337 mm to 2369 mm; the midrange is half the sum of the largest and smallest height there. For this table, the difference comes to 0.011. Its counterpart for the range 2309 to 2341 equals 0.018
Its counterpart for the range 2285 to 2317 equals -0.025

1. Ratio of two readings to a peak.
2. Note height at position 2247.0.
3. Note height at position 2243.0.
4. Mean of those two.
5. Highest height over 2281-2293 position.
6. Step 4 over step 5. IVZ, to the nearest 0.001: 0.995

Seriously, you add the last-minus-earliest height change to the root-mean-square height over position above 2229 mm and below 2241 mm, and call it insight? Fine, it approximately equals 1.15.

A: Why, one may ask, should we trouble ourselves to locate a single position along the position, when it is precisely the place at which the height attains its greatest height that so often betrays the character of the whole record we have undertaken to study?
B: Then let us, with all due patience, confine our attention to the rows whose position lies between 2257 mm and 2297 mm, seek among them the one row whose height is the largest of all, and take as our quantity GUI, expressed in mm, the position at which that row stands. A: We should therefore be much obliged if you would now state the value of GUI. 2275.0 mm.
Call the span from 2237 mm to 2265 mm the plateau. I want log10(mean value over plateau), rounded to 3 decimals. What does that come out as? 0.011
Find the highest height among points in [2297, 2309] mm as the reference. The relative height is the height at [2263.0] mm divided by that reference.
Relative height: 0.97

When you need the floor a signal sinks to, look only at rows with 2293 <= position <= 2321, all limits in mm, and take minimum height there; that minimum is 0.952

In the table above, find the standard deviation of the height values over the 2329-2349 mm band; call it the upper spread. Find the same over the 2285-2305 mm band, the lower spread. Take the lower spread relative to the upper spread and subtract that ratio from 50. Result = 48.8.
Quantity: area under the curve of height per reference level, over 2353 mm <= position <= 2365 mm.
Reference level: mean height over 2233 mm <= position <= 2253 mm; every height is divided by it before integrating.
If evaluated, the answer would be 11.55 mm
